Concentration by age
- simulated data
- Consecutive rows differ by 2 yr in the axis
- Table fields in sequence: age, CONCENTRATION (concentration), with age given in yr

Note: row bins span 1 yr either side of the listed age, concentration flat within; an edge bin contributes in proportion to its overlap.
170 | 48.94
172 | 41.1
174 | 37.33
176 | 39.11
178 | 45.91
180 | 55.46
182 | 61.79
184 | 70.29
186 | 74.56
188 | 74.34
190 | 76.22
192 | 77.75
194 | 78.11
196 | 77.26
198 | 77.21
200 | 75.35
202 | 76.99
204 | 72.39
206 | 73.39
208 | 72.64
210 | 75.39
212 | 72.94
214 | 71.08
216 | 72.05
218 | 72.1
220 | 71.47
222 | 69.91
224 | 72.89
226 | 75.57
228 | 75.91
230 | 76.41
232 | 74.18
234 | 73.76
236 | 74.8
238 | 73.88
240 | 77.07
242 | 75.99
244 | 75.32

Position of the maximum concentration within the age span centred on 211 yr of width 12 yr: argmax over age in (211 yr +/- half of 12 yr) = 210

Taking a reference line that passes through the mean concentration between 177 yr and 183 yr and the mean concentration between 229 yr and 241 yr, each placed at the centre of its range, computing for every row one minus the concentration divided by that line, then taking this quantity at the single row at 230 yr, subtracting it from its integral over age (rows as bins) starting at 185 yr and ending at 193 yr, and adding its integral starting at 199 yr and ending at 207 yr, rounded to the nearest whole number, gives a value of -4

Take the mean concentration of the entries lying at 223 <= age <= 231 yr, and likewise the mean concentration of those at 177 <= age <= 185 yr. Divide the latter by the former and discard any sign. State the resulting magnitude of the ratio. 0.78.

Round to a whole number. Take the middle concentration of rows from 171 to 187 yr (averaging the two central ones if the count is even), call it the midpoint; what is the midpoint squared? 2569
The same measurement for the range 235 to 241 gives 5595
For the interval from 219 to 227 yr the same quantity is 5210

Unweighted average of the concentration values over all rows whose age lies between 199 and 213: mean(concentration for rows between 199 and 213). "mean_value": 74.2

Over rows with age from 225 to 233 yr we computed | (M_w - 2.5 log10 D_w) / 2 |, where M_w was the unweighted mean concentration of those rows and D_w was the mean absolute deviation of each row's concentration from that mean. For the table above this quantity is 38.0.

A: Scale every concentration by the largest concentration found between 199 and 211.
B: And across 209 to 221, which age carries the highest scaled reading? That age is 210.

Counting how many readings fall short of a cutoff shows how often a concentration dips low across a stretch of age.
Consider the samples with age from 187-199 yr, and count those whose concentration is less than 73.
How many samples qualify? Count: 0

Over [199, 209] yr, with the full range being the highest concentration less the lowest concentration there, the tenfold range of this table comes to 46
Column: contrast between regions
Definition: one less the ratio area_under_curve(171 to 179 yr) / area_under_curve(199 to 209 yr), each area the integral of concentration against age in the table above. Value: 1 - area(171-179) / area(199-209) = 0.56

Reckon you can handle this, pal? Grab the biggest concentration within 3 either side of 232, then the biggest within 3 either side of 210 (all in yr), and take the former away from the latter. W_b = -1.0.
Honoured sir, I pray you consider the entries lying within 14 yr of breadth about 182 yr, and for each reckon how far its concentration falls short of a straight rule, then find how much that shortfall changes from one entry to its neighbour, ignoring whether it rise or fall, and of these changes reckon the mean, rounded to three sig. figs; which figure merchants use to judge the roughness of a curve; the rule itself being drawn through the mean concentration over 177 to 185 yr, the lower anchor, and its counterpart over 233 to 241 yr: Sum 5.55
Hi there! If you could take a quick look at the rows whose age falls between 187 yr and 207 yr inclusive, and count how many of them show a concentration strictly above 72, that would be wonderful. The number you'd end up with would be 10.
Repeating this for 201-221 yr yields 8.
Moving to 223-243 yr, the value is 10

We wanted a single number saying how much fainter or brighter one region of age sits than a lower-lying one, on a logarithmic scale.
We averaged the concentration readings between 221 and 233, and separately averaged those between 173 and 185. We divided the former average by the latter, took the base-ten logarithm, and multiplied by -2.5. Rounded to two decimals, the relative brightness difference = -0.39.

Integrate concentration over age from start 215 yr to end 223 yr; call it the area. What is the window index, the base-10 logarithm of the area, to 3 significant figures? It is 2.76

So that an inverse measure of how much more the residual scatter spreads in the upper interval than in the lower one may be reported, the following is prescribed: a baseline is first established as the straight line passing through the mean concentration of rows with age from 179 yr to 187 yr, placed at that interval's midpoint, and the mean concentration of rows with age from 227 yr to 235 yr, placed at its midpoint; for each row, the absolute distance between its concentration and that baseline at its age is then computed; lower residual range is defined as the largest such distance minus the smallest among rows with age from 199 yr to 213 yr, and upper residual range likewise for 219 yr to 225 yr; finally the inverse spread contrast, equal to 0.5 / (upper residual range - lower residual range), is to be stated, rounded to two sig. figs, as -0.14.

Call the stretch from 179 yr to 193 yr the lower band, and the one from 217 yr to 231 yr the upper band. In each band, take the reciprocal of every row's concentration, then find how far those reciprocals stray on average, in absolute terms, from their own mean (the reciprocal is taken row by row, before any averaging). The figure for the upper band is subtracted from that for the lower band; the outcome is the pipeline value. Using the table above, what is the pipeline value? 0.0011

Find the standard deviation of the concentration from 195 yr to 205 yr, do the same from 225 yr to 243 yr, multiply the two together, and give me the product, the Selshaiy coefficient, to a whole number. 2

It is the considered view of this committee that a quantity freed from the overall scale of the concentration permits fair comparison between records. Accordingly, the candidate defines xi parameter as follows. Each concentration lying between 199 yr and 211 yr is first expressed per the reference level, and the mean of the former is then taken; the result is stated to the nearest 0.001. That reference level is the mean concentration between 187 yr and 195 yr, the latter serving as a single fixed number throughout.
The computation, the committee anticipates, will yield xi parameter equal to 0.971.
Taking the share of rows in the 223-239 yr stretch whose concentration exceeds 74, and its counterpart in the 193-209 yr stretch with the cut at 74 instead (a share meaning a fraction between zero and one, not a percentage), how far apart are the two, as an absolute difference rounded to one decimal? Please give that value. 0.0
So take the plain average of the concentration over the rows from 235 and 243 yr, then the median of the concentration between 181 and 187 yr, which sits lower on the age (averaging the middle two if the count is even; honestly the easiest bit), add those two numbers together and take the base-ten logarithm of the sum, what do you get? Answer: 2.16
